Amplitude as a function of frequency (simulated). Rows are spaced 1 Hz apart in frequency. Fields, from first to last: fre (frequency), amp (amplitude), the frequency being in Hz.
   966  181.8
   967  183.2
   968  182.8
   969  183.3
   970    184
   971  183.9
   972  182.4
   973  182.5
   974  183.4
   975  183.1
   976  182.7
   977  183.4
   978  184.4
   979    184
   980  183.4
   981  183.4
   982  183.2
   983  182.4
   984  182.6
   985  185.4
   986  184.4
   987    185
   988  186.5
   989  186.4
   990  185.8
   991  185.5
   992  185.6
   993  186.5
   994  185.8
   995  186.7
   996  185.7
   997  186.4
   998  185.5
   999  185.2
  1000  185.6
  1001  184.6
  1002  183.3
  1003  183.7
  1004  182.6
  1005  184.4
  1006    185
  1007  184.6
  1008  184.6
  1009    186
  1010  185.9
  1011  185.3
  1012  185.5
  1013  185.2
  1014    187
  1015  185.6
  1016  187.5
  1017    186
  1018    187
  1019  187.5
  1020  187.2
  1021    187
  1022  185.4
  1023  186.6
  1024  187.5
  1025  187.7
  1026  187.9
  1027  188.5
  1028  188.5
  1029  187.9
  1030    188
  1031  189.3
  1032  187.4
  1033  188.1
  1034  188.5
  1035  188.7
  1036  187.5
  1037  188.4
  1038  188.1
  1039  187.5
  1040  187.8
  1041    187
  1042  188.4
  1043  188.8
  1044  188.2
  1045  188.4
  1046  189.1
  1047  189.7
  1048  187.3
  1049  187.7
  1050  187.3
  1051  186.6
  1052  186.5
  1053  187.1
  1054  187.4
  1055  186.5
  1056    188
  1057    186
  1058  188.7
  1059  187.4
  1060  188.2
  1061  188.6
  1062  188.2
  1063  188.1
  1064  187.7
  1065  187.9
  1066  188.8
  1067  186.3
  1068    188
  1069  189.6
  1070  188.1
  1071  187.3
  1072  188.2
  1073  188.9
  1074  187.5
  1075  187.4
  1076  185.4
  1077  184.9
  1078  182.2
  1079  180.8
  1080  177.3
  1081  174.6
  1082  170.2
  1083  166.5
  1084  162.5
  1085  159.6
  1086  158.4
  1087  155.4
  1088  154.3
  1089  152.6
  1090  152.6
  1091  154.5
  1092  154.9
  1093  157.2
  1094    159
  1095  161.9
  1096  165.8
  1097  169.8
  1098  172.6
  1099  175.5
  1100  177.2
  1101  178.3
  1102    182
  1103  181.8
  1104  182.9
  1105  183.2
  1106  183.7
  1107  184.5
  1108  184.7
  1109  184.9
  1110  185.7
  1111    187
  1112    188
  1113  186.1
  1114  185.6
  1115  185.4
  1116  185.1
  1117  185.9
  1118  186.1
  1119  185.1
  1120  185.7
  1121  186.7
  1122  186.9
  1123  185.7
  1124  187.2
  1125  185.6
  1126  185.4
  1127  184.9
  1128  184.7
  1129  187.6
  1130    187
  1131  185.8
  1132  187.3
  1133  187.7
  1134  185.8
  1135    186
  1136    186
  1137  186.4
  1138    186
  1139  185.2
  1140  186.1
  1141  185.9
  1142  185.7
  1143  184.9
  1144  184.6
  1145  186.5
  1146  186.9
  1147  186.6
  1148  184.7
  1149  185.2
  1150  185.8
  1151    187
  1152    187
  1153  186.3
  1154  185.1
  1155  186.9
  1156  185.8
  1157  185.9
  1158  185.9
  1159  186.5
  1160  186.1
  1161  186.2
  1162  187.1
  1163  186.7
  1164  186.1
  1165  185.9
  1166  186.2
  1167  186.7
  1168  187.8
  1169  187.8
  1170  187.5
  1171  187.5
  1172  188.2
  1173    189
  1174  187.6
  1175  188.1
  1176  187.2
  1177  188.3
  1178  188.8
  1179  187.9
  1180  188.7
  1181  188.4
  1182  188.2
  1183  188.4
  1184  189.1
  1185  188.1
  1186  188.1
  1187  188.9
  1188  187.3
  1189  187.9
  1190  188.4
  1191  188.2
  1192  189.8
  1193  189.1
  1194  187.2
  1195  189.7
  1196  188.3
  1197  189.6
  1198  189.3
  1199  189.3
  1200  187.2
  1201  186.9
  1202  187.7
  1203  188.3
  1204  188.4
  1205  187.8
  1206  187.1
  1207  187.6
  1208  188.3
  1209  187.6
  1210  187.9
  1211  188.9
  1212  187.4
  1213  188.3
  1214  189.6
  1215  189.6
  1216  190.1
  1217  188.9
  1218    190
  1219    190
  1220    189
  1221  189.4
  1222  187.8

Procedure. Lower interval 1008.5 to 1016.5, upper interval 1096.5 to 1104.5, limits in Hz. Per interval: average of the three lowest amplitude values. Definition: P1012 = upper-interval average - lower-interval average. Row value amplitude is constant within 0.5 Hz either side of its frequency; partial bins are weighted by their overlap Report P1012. -13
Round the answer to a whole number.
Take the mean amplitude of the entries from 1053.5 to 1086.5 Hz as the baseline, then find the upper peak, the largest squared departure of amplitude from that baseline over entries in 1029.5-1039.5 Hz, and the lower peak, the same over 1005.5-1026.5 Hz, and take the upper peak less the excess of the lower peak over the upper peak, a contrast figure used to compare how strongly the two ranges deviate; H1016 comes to 57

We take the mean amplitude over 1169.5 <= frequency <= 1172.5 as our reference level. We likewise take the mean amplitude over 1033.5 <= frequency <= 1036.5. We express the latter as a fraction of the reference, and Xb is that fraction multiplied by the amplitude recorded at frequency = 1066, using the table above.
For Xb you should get 189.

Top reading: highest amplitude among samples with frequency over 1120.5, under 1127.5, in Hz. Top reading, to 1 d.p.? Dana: 187.2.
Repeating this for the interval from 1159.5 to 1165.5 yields 187.1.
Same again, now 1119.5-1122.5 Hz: 186.9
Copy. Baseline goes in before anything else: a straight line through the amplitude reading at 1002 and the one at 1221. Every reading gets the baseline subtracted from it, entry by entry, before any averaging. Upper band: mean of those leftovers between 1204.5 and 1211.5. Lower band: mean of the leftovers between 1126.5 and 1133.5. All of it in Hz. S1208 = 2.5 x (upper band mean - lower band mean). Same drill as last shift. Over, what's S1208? -2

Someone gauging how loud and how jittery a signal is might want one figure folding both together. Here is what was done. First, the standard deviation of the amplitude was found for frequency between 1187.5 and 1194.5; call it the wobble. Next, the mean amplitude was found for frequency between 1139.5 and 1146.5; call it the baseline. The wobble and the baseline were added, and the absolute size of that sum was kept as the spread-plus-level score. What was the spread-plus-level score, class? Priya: 187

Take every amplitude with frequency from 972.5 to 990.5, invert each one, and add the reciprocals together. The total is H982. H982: 0.098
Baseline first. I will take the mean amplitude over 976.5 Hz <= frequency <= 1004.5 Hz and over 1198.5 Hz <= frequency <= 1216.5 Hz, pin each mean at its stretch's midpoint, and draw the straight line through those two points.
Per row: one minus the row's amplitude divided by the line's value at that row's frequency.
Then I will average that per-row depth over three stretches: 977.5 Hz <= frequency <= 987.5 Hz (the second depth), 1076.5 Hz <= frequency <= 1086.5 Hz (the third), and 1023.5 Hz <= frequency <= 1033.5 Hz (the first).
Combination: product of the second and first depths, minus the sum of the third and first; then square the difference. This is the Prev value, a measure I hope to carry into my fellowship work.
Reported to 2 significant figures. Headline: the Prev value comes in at 0.0040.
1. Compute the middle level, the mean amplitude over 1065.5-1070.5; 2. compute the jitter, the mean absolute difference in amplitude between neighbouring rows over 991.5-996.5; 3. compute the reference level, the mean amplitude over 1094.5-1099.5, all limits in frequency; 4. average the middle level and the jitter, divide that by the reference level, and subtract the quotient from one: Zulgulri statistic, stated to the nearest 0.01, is 0.44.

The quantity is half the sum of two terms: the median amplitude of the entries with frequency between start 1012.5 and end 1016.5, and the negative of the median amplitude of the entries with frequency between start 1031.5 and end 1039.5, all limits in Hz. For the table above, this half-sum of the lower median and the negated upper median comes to -0.9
